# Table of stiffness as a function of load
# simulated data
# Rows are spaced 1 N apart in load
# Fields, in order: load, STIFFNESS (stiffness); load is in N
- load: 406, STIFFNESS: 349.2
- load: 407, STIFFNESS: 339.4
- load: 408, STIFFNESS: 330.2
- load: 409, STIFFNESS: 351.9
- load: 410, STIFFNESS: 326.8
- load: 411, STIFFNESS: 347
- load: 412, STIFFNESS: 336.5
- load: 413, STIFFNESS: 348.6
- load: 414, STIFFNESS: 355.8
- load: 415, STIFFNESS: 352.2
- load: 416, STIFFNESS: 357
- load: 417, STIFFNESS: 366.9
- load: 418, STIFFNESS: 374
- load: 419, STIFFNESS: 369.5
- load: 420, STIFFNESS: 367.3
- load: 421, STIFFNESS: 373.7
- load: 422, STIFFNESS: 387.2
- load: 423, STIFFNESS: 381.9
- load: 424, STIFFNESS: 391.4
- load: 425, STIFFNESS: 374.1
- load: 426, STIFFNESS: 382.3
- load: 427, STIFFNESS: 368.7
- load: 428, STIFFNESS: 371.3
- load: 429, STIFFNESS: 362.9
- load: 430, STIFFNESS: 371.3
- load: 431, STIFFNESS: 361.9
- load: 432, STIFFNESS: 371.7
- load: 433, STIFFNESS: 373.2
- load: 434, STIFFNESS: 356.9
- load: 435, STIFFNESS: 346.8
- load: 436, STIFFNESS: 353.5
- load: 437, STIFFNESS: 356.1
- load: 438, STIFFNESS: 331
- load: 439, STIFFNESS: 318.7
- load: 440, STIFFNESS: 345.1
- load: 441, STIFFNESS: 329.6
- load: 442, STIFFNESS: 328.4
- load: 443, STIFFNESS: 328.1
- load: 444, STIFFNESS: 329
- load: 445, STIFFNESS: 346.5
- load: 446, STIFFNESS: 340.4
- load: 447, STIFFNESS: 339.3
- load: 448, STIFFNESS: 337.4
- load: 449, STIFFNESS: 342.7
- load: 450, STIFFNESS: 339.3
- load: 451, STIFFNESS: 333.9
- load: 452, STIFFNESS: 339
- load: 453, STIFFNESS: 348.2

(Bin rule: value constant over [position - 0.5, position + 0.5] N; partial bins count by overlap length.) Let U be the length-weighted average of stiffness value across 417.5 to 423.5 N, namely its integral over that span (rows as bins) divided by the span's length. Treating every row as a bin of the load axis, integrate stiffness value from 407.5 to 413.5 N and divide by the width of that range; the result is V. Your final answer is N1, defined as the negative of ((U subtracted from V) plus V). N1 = -305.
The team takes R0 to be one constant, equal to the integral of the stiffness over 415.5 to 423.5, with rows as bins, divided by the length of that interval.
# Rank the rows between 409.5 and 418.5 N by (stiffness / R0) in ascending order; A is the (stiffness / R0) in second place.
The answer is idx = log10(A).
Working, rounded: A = 0.90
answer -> -0.044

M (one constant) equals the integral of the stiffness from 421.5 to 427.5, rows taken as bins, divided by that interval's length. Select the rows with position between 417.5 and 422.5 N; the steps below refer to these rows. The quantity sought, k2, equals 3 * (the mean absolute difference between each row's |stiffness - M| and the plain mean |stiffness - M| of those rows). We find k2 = 8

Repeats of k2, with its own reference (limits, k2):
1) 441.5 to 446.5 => 22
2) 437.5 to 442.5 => 18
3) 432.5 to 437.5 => 19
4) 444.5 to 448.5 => 8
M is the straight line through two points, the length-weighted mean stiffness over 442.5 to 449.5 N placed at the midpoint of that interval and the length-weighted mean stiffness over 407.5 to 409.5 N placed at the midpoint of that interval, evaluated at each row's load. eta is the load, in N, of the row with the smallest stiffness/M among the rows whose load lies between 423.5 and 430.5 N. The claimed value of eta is 429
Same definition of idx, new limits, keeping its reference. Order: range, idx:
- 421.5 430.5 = -0.004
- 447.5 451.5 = -0.043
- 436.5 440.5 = -0.051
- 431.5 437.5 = -0.022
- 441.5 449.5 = -0.054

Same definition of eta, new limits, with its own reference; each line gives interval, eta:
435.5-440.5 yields 439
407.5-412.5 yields 410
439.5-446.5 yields 443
